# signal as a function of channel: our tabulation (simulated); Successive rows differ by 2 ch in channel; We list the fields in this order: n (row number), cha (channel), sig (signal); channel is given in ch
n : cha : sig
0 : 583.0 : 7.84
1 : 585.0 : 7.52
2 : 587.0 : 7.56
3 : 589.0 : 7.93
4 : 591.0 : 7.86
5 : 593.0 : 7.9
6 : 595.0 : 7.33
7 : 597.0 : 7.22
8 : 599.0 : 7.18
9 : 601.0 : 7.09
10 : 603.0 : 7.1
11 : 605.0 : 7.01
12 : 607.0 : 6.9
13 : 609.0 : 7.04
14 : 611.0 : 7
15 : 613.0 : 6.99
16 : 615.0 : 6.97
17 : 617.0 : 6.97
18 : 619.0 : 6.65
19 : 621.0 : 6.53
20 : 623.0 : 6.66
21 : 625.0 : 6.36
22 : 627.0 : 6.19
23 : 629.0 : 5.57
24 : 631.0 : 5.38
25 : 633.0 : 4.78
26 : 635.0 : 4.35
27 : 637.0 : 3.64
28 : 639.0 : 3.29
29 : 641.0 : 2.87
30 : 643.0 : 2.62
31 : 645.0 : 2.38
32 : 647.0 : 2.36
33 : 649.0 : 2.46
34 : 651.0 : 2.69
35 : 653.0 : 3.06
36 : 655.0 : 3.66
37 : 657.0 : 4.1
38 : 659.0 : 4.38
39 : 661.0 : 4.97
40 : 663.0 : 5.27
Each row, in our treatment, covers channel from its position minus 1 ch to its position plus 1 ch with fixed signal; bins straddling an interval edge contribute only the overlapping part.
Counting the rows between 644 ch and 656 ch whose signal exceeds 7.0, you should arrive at 0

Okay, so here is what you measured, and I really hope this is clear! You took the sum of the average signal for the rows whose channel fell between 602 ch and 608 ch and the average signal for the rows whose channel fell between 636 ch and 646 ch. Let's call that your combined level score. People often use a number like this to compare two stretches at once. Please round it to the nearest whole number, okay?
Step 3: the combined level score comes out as 10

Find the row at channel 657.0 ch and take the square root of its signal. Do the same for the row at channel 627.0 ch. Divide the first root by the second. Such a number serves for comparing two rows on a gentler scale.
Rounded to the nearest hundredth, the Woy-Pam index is 0.81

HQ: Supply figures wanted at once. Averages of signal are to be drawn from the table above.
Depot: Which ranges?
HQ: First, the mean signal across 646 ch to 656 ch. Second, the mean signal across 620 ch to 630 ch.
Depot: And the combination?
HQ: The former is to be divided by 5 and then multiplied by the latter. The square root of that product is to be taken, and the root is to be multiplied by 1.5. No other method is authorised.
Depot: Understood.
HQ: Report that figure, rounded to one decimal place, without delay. 2.8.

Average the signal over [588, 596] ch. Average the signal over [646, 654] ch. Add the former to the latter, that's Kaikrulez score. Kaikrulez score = 10.4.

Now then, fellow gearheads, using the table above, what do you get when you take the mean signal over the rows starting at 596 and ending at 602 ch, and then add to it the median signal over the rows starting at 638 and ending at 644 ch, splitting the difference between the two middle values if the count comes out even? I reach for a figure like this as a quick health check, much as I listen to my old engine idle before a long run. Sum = 10.0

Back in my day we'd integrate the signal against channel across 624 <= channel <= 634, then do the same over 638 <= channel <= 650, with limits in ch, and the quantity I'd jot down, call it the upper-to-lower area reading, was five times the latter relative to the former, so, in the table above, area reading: 2.8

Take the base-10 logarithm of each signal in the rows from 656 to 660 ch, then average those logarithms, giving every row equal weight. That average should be 0.63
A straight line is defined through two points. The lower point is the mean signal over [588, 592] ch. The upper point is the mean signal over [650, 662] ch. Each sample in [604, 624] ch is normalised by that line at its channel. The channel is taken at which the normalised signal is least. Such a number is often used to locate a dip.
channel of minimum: 605.0 ch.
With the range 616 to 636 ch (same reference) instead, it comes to 635.0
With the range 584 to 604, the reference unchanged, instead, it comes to 585.0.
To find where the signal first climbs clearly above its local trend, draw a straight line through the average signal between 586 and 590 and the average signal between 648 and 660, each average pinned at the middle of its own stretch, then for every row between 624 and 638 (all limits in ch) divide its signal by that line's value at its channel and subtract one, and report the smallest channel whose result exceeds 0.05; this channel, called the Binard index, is 625.0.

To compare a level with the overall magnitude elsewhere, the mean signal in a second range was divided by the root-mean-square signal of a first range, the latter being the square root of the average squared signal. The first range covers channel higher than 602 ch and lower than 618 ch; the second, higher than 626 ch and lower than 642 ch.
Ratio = 0.64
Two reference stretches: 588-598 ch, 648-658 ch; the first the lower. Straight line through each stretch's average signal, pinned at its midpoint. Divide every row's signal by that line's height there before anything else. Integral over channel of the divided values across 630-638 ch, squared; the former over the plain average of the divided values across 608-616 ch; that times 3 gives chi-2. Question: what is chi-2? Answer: 165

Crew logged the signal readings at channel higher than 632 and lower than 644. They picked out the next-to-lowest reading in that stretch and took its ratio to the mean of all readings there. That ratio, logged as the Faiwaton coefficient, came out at 0.799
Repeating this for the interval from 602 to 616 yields 0.996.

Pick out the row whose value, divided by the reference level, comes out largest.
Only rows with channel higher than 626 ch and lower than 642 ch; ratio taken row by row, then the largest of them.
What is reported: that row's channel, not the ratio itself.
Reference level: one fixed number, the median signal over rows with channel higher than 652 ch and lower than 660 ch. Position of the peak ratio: 627.0 ch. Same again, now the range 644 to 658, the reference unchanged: 657.0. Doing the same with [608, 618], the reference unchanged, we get 609.0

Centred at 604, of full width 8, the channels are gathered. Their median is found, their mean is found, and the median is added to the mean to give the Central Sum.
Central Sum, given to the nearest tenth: 14.1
